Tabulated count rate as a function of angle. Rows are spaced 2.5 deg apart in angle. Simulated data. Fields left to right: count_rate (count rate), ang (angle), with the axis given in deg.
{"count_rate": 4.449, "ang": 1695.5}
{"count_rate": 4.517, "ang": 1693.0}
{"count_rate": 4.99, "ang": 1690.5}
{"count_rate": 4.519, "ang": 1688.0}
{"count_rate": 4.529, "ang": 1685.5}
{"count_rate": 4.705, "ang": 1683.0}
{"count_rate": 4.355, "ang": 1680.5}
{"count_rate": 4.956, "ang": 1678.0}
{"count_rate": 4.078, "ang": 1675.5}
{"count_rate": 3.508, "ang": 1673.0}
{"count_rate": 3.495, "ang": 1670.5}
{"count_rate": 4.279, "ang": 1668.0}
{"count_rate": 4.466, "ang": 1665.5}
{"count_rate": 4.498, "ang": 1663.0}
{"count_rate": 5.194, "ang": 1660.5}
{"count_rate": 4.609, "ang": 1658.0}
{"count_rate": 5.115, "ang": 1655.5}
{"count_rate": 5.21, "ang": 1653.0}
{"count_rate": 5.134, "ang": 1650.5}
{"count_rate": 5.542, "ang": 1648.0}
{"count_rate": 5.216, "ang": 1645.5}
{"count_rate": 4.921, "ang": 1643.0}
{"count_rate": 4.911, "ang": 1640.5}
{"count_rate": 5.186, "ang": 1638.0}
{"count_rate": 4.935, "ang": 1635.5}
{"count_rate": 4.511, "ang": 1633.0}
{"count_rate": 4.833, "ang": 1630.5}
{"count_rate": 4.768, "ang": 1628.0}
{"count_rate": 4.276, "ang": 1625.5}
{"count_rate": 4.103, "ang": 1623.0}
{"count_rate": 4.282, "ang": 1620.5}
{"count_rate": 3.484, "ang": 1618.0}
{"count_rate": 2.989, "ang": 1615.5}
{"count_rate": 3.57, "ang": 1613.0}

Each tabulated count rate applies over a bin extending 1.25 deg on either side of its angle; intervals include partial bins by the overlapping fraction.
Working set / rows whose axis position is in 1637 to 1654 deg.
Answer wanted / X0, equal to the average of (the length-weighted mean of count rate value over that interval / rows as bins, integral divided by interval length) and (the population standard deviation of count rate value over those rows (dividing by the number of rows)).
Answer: 2.68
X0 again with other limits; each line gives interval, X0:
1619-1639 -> 2.47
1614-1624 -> 2.11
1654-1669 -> 2.52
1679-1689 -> 2.33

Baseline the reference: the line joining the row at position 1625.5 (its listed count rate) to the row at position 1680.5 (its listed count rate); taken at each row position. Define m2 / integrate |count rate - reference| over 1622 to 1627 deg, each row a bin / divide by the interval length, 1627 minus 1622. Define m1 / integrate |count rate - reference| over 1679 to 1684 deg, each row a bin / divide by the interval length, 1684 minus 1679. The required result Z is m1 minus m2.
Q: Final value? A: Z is 0.1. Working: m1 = 0.19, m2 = 0.10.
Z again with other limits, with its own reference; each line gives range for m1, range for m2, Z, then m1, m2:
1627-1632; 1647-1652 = -0.5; 0.51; 1.01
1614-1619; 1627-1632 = 0.5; 1.02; 0.51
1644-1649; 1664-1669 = 0.9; 1.04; 0.10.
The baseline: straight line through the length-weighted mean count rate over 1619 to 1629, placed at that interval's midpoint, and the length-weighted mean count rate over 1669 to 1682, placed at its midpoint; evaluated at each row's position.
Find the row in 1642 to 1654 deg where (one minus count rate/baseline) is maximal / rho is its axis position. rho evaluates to 1643.0 deg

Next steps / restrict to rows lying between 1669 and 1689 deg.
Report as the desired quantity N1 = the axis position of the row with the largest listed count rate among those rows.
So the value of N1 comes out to 1678.0 deg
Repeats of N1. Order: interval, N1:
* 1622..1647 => 1645.5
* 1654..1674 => 1660.5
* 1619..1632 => 1630.5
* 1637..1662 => 1648.0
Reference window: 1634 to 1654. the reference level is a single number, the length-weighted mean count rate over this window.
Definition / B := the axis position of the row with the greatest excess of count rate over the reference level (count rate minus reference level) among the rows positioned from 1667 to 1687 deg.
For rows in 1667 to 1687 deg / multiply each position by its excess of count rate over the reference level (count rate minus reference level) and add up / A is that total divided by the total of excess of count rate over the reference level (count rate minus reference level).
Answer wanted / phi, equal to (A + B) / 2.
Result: 1676.4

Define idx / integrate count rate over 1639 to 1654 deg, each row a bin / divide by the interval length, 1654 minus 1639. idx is 5.2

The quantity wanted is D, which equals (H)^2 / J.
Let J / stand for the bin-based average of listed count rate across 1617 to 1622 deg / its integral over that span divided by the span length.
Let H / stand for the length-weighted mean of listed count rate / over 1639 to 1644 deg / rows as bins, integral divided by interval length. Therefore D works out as 6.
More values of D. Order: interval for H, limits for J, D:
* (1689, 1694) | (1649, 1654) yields 4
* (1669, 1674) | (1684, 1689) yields 3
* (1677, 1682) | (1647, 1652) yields 4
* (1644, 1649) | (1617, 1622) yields 7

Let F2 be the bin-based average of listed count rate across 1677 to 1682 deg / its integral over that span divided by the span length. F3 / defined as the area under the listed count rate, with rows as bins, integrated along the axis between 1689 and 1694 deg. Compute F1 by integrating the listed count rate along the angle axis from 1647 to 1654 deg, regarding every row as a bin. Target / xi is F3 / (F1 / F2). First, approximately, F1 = 37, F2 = 4.6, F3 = 24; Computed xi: 3.0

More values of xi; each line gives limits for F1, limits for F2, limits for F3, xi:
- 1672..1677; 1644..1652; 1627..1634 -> 9.0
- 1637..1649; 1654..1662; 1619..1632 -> 4.6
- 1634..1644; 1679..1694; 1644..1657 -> 6.3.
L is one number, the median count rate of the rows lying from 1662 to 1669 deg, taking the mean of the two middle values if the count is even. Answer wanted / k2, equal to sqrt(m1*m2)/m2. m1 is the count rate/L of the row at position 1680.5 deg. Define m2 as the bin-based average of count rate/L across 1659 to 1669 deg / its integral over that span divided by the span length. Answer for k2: 0.97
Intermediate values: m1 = 0.98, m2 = 1.03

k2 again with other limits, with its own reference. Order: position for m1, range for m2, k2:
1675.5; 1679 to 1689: 0.95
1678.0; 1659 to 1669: 1.04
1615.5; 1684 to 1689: 0.81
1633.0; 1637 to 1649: 0.94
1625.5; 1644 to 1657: 0.90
